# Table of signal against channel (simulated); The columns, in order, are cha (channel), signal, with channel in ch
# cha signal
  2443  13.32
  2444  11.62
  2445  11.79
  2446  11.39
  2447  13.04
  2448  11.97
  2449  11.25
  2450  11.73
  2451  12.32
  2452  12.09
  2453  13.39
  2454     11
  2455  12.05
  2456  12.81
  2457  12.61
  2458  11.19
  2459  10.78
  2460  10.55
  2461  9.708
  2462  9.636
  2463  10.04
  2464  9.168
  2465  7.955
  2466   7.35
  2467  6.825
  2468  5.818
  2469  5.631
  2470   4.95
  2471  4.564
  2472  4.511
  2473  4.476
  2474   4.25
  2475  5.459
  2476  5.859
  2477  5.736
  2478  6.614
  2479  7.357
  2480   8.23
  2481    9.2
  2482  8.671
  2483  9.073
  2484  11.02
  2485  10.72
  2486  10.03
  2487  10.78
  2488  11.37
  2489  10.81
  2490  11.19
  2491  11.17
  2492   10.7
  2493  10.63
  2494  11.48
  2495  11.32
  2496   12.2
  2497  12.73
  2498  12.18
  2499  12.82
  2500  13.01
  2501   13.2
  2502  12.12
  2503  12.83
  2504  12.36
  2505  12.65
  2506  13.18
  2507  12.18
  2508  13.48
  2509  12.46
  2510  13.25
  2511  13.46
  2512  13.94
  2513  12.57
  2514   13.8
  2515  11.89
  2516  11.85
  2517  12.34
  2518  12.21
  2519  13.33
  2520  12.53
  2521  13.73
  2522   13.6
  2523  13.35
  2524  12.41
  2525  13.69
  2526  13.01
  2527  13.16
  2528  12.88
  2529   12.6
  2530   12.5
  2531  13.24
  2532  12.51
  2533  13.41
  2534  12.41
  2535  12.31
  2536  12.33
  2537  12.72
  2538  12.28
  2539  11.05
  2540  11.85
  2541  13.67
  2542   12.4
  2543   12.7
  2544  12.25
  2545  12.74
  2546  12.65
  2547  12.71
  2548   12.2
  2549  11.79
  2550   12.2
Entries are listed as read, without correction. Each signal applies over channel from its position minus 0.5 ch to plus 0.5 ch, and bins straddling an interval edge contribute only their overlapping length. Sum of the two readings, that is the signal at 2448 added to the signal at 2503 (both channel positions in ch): 24.8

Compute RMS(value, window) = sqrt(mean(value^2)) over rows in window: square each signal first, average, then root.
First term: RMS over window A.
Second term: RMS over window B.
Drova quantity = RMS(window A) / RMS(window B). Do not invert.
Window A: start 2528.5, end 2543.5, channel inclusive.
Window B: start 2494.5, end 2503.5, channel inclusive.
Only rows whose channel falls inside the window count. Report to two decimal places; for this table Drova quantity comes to 1.00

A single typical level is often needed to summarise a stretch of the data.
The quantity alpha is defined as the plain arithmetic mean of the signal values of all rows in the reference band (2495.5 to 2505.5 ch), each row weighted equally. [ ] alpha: 12.6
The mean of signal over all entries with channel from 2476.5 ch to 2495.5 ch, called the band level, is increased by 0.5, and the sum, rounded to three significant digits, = 10.3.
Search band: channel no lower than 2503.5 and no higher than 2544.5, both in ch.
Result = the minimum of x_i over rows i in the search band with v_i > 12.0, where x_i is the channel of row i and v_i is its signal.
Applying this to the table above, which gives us 2504 ch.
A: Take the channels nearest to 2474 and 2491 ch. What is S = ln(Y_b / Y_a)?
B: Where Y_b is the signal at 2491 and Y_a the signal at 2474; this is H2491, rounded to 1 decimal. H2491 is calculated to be 1.0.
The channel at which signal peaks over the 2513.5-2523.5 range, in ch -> 2514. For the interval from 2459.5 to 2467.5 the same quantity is 2460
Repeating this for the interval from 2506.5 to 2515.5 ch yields 2512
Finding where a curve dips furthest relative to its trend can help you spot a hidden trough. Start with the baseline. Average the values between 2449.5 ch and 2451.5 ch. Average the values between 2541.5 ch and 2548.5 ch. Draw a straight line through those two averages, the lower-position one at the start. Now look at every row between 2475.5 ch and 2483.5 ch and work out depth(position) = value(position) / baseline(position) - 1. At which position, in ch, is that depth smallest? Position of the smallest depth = 2477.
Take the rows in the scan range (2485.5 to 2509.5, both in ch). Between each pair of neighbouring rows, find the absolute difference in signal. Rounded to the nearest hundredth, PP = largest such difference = 1.30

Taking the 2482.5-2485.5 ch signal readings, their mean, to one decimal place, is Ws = 10.3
